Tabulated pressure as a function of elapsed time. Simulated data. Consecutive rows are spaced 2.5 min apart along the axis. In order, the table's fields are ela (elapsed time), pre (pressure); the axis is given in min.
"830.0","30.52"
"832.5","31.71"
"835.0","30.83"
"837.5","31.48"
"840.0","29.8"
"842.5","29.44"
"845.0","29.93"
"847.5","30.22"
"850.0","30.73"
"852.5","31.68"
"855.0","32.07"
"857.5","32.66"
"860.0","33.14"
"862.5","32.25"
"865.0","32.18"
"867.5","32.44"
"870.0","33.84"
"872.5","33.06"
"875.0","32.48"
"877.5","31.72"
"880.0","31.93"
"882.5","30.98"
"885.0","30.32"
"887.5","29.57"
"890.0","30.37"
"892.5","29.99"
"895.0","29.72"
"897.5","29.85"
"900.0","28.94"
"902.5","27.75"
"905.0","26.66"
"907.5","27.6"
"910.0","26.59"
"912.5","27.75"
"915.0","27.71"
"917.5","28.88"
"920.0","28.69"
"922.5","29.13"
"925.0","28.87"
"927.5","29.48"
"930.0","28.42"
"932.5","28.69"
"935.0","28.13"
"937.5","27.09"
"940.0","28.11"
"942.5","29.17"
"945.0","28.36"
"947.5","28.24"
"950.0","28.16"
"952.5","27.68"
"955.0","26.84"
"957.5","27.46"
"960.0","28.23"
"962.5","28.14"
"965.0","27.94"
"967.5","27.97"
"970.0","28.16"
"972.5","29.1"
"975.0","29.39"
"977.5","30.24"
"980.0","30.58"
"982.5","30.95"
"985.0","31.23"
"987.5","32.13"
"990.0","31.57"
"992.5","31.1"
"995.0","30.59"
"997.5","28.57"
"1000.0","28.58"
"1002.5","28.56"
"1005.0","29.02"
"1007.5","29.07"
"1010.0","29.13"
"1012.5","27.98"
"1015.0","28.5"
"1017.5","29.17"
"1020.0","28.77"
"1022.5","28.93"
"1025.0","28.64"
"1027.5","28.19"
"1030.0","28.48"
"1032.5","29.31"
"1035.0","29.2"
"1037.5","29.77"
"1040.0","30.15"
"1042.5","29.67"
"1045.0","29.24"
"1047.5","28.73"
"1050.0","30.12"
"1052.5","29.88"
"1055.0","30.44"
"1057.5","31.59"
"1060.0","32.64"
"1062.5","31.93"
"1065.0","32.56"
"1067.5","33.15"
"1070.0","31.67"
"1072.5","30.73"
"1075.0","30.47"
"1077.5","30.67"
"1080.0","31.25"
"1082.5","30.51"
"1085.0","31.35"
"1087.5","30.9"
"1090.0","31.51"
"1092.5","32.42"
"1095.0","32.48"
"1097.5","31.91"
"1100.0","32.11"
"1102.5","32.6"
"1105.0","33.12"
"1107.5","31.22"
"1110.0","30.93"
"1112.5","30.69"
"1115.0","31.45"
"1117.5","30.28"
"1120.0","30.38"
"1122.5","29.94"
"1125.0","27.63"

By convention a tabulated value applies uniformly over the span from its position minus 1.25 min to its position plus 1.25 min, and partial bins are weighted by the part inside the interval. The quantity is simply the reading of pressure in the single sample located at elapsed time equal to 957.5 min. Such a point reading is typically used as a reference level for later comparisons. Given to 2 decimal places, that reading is 27.46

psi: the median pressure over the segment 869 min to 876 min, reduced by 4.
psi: 29.1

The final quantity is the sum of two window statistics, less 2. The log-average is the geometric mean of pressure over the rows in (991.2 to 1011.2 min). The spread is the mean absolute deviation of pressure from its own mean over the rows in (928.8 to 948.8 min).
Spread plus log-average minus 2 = 27.7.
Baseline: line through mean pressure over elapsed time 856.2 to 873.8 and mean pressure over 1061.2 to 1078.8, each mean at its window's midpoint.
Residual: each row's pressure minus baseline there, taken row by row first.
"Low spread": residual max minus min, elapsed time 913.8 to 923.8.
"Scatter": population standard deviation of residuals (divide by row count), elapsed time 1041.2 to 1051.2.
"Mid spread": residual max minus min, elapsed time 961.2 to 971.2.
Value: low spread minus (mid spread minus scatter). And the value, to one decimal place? 1.7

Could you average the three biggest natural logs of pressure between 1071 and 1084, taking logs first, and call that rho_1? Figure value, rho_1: 3.43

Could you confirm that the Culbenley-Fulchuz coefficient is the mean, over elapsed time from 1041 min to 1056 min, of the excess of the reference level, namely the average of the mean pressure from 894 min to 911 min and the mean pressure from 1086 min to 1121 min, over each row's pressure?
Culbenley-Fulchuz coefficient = 0.19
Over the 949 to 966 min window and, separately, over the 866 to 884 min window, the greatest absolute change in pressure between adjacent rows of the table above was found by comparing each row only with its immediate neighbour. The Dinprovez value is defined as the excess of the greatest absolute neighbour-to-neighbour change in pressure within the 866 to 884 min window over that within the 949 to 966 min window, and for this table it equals 0.6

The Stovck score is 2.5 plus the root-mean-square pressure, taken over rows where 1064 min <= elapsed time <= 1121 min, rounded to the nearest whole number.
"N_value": 34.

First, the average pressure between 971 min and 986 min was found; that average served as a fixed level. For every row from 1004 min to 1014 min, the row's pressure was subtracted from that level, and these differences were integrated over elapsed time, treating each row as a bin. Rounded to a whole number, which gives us 14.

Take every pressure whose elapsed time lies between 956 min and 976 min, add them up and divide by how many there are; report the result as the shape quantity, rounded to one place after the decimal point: 28.3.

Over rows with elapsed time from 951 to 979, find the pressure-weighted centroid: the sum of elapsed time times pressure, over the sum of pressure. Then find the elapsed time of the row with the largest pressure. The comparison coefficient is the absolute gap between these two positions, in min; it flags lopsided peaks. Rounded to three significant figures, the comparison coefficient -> 12.3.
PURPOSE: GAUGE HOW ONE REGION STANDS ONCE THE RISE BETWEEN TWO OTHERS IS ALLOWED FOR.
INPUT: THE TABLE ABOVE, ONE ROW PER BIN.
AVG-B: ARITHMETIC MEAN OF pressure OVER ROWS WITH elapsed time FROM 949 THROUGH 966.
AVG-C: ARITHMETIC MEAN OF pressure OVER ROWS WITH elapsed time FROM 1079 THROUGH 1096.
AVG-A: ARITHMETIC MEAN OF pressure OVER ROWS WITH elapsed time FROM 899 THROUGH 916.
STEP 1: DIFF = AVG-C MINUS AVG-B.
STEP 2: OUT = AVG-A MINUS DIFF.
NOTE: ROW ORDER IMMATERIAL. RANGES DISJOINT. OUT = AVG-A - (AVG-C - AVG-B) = 24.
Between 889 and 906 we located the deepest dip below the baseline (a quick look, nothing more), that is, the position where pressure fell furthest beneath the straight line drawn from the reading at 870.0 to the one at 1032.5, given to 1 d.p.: 905.0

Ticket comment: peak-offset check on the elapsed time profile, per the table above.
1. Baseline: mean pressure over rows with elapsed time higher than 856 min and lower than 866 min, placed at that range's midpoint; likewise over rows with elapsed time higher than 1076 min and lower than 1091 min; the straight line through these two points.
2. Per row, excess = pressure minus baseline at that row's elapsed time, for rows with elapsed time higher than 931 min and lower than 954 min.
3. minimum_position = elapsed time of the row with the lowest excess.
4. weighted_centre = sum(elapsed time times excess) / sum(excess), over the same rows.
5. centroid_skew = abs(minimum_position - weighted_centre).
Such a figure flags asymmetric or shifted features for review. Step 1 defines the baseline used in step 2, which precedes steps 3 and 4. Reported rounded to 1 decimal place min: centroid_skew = 5.0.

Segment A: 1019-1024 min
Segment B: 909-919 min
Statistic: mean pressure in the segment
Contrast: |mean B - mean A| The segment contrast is 1.1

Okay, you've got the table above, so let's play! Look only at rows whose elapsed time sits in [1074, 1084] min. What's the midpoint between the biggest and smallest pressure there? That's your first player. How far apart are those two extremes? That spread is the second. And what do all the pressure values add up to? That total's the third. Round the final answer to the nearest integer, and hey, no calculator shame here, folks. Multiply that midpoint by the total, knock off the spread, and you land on 3792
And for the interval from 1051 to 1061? 3891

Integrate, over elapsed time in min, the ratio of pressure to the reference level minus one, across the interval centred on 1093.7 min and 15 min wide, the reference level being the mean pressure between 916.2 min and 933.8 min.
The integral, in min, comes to 1.6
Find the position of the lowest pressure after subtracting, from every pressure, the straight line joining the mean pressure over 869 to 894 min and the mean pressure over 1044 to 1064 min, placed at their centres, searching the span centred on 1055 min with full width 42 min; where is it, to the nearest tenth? 1047.5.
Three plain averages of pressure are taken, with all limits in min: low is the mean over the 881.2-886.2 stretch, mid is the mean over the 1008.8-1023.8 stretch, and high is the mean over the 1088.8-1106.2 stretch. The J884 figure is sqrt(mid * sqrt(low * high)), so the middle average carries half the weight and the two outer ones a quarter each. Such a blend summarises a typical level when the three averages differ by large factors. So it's 30.1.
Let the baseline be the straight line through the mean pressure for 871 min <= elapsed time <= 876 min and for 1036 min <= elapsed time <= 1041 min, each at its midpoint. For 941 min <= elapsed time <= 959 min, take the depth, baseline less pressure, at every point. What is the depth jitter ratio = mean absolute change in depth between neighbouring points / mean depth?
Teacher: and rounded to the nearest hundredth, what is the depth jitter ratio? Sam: 0.13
